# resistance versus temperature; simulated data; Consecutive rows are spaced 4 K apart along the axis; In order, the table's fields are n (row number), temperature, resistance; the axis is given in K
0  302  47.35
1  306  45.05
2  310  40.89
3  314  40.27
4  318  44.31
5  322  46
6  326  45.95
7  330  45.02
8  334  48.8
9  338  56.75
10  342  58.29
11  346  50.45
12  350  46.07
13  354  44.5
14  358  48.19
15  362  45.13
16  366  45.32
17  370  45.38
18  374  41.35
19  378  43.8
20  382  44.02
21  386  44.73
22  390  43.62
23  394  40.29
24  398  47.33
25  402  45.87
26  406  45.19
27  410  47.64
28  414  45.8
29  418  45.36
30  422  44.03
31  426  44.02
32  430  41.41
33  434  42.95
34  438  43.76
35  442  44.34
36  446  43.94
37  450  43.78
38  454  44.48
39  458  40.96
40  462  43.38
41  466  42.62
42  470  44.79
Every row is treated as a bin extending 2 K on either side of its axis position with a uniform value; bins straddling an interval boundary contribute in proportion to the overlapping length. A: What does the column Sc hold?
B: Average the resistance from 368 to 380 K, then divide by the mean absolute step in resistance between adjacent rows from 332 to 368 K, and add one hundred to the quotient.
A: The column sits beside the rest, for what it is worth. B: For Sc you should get 112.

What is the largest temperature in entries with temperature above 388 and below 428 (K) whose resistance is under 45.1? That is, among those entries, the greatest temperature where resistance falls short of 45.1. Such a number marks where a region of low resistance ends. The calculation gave 426 K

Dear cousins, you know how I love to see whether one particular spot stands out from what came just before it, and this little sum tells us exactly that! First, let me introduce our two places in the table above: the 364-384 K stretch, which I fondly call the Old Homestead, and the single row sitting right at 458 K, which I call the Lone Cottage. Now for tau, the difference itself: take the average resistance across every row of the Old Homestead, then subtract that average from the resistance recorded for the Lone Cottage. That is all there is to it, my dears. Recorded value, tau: -3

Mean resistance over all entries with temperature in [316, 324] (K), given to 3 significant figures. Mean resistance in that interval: 45.2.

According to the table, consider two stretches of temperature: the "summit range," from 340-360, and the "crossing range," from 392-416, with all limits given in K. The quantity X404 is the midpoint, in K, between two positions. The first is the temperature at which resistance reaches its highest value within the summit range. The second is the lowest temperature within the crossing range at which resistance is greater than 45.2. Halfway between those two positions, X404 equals 370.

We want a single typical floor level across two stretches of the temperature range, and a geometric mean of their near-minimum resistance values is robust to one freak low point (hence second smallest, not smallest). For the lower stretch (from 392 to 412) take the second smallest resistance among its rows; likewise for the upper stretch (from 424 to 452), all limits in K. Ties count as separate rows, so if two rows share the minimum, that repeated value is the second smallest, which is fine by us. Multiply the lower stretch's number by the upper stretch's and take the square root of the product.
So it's 44.1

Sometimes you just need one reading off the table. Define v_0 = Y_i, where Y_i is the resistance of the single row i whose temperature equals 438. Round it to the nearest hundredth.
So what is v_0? 43.76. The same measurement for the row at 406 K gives 45.19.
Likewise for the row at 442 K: 44.34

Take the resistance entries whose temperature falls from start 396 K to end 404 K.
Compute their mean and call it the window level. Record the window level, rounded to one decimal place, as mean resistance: 46.6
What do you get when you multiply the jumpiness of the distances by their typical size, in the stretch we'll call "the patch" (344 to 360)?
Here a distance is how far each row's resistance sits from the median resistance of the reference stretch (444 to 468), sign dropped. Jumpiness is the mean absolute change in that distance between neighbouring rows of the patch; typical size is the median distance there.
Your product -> 11.4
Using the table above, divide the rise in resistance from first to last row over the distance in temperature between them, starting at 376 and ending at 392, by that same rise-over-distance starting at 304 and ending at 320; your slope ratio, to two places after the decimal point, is 0.24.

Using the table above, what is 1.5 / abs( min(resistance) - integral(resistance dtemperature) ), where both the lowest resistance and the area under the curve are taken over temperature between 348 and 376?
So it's 0.0012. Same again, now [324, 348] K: 0.0013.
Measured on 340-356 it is 0.0020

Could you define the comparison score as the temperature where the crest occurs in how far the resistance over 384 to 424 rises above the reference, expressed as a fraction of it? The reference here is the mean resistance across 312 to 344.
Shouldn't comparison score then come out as 410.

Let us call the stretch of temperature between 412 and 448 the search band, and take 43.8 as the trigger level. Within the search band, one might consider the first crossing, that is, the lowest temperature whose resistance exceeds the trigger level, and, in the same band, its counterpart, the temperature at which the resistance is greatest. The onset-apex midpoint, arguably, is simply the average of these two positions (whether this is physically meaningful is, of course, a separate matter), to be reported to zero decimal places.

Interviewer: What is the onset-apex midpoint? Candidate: 414 K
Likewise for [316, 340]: 328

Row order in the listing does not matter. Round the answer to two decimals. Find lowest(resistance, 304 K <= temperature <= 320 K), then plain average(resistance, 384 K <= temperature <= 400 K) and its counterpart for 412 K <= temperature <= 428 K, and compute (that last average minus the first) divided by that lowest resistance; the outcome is 0.02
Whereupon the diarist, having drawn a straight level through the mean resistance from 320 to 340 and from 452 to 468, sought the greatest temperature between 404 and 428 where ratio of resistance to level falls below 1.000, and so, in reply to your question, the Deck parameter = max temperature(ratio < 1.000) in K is 426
